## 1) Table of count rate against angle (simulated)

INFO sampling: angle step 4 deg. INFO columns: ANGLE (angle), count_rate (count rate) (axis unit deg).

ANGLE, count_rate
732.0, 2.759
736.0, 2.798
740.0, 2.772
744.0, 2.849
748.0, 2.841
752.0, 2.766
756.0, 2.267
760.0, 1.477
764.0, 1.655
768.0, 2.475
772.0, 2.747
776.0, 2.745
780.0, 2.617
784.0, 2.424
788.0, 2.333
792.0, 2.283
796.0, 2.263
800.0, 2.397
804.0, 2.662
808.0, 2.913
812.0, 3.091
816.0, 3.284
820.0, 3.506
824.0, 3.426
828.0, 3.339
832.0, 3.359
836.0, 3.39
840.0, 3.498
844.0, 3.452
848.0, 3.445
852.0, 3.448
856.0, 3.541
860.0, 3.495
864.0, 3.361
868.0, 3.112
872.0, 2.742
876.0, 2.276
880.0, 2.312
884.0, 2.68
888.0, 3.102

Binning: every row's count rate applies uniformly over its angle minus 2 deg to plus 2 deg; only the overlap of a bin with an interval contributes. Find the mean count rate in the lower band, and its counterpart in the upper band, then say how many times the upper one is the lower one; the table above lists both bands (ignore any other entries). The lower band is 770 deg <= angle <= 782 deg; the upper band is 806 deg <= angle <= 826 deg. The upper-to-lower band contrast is 1.20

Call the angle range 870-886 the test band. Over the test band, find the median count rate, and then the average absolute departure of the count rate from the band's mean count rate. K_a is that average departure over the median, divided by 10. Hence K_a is 0.008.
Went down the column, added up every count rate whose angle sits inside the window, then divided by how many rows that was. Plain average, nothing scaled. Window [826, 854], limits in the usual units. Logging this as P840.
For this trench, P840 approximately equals 3.42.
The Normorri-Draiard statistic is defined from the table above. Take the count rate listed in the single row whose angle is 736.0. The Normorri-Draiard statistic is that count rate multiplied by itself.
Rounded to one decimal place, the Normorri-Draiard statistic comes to 7.8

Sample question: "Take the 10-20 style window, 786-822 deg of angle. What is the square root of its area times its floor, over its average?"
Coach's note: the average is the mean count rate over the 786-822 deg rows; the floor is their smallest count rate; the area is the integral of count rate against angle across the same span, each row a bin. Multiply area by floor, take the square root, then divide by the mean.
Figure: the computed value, 5.4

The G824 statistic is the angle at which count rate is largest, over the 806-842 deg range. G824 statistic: 820.0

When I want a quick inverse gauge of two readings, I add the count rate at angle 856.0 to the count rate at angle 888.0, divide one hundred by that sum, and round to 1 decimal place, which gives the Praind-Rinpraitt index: 15.1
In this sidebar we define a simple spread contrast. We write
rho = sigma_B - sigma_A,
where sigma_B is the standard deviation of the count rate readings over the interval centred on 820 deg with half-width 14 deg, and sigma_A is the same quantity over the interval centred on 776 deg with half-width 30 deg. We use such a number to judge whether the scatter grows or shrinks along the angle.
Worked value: -0.19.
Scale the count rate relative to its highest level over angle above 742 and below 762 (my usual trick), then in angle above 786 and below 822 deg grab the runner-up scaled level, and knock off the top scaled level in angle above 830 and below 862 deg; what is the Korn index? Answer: -0.09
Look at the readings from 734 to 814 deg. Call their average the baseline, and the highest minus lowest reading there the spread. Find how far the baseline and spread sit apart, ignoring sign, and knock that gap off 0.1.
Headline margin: -0.80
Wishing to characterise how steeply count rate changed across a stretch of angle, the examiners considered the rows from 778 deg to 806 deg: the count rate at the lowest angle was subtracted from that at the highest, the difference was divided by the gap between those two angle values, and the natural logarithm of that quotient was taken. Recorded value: -6.3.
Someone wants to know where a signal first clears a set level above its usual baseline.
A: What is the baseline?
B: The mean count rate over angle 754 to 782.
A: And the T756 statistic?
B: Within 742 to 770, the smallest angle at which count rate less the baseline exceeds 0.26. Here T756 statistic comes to 744.0 deg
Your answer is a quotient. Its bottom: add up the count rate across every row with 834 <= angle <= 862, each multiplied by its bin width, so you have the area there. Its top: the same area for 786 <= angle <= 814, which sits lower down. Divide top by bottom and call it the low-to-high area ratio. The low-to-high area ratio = 0.74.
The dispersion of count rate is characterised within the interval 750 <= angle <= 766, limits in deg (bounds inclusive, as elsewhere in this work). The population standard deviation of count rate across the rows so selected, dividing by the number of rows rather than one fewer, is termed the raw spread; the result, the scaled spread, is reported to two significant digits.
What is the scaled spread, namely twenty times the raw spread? 10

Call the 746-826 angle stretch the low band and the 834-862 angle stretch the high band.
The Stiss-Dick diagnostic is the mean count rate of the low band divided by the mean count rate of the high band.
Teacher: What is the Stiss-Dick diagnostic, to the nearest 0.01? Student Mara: 0.75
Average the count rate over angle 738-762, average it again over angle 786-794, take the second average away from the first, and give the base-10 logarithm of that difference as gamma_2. -0.73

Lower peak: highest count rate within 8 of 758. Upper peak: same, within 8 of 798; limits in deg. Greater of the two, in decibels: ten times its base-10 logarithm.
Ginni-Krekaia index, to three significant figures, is 4.42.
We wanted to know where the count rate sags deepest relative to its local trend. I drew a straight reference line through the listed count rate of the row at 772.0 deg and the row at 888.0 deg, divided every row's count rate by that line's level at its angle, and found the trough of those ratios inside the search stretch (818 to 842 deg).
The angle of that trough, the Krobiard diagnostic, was 828.0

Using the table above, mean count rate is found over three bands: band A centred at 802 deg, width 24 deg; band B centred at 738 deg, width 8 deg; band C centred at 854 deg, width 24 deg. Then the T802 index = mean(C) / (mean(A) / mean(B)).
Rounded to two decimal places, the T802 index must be 3.70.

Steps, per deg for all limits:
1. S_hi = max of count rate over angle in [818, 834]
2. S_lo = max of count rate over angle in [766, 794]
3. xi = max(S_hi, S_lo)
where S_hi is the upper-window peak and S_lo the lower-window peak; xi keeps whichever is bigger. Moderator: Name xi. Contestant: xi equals 3.51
